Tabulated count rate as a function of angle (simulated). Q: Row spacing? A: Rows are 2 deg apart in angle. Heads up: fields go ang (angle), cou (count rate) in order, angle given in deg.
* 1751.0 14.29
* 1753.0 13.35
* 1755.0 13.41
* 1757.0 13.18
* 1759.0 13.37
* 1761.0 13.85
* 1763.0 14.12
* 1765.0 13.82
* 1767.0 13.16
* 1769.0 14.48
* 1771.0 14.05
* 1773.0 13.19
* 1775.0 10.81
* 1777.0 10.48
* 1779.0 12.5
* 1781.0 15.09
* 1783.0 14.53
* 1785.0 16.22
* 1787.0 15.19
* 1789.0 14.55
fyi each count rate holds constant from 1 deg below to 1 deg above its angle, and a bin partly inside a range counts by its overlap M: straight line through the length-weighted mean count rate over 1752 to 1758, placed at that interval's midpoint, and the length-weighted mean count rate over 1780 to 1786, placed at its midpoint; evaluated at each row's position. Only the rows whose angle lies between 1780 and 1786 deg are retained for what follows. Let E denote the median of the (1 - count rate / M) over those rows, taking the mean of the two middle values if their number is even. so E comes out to 0.003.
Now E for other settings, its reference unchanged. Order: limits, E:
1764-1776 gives 0.049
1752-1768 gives 0.003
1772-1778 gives 0.266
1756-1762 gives 0.016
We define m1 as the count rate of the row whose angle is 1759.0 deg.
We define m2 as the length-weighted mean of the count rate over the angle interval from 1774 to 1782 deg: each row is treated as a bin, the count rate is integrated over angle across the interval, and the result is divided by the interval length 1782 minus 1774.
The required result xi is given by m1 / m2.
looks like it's 1.09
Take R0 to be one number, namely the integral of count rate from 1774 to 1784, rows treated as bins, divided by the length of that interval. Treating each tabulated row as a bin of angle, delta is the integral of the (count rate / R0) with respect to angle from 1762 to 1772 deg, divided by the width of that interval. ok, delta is 1.10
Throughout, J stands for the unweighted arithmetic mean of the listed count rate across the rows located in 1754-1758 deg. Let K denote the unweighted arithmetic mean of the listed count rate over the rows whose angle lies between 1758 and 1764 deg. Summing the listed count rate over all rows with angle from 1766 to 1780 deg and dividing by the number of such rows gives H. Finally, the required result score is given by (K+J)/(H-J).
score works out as -43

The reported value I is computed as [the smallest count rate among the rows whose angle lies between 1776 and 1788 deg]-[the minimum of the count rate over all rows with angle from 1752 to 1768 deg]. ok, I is -3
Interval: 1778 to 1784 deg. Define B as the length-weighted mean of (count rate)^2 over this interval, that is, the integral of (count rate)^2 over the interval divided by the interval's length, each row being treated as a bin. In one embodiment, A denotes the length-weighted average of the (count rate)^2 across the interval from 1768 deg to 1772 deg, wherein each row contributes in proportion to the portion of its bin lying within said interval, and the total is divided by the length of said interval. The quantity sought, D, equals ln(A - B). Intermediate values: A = 204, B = 198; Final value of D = 1.6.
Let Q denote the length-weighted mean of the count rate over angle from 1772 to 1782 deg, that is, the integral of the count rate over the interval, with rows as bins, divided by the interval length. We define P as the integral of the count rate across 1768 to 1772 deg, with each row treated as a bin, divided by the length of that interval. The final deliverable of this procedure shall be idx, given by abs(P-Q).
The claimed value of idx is 1.9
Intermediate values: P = 14.3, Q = 12.4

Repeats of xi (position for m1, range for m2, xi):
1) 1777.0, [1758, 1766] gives 0.76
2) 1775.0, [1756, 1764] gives 0.79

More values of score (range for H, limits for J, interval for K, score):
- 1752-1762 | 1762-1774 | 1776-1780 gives -68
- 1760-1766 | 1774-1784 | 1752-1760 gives 21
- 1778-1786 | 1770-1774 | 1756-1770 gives 28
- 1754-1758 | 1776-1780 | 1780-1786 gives 15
